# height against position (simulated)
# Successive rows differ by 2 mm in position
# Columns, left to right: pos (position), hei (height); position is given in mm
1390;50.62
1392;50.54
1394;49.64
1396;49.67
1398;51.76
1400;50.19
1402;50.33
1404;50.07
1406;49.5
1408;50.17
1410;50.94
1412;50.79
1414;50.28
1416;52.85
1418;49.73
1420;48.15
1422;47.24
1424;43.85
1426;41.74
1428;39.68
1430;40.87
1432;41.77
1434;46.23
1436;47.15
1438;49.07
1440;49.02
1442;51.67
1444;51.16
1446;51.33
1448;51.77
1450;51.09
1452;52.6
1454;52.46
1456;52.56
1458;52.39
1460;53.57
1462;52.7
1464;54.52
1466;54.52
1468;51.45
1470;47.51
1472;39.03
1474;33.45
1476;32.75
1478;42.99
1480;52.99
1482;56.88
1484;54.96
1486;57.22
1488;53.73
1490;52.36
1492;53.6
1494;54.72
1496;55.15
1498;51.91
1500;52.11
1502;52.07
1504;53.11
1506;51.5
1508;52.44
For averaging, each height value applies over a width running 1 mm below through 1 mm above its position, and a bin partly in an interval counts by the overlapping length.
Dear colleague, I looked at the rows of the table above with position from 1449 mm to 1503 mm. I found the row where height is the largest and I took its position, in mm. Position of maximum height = 1486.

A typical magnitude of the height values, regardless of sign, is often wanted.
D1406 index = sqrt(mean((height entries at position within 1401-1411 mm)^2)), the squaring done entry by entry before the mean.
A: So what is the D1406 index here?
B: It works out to 50.2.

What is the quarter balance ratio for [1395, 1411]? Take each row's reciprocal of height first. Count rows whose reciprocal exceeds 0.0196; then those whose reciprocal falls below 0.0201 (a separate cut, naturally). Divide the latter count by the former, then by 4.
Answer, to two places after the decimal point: 0.21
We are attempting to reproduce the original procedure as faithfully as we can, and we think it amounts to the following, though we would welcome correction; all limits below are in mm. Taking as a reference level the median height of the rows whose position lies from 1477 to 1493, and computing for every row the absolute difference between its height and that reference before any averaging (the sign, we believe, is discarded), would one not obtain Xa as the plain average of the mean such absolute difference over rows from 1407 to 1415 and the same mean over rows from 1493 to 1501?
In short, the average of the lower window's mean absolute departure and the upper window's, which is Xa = 2.29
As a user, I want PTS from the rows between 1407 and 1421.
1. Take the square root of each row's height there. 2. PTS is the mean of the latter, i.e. 7.1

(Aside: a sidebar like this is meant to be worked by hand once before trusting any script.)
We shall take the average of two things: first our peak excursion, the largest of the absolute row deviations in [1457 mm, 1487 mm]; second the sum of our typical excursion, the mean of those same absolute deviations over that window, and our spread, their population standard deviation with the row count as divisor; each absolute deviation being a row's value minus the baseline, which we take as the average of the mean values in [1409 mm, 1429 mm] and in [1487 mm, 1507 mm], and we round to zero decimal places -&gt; 14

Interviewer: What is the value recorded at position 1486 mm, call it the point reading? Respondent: 57.22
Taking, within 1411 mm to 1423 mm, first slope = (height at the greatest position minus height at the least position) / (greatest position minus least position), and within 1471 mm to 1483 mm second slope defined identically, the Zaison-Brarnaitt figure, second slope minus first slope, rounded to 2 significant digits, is 2.1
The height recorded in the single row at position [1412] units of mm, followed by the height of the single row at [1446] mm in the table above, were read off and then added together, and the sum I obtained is 102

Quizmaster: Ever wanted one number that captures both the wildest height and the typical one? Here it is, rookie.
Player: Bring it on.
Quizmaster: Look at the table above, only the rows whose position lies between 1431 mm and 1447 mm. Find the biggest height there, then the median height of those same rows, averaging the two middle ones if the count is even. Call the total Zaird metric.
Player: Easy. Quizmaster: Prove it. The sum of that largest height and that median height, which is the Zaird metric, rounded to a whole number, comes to 101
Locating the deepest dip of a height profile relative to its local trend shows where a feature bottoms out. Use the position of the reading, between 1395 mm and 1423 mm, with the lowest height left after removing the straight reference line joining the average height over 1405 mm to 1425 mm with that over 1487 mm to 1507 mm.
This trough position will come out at 1422 mm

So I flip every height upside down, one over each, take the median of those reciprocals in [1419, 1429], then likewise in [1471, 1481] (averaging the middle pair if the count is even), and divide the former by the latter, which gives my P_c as 0.89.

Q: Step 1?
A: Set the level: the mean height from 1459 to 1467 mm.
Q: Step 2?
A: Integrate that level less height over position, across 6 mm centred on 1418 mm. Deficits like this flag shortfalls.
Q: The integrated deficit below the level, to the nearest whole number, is 22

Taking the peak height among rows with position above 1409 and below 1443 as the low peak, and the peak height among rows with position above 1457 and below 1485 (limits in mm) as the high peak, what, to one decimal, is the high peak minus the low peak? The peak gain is 4.0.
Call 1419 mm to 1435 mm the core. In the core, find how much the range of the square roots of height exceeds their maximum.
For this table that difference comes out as -6.30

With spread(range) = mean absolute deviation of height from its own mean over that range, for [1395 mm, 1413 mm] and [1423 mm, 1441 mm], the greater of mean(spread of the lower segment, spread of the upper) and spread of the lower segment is 2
